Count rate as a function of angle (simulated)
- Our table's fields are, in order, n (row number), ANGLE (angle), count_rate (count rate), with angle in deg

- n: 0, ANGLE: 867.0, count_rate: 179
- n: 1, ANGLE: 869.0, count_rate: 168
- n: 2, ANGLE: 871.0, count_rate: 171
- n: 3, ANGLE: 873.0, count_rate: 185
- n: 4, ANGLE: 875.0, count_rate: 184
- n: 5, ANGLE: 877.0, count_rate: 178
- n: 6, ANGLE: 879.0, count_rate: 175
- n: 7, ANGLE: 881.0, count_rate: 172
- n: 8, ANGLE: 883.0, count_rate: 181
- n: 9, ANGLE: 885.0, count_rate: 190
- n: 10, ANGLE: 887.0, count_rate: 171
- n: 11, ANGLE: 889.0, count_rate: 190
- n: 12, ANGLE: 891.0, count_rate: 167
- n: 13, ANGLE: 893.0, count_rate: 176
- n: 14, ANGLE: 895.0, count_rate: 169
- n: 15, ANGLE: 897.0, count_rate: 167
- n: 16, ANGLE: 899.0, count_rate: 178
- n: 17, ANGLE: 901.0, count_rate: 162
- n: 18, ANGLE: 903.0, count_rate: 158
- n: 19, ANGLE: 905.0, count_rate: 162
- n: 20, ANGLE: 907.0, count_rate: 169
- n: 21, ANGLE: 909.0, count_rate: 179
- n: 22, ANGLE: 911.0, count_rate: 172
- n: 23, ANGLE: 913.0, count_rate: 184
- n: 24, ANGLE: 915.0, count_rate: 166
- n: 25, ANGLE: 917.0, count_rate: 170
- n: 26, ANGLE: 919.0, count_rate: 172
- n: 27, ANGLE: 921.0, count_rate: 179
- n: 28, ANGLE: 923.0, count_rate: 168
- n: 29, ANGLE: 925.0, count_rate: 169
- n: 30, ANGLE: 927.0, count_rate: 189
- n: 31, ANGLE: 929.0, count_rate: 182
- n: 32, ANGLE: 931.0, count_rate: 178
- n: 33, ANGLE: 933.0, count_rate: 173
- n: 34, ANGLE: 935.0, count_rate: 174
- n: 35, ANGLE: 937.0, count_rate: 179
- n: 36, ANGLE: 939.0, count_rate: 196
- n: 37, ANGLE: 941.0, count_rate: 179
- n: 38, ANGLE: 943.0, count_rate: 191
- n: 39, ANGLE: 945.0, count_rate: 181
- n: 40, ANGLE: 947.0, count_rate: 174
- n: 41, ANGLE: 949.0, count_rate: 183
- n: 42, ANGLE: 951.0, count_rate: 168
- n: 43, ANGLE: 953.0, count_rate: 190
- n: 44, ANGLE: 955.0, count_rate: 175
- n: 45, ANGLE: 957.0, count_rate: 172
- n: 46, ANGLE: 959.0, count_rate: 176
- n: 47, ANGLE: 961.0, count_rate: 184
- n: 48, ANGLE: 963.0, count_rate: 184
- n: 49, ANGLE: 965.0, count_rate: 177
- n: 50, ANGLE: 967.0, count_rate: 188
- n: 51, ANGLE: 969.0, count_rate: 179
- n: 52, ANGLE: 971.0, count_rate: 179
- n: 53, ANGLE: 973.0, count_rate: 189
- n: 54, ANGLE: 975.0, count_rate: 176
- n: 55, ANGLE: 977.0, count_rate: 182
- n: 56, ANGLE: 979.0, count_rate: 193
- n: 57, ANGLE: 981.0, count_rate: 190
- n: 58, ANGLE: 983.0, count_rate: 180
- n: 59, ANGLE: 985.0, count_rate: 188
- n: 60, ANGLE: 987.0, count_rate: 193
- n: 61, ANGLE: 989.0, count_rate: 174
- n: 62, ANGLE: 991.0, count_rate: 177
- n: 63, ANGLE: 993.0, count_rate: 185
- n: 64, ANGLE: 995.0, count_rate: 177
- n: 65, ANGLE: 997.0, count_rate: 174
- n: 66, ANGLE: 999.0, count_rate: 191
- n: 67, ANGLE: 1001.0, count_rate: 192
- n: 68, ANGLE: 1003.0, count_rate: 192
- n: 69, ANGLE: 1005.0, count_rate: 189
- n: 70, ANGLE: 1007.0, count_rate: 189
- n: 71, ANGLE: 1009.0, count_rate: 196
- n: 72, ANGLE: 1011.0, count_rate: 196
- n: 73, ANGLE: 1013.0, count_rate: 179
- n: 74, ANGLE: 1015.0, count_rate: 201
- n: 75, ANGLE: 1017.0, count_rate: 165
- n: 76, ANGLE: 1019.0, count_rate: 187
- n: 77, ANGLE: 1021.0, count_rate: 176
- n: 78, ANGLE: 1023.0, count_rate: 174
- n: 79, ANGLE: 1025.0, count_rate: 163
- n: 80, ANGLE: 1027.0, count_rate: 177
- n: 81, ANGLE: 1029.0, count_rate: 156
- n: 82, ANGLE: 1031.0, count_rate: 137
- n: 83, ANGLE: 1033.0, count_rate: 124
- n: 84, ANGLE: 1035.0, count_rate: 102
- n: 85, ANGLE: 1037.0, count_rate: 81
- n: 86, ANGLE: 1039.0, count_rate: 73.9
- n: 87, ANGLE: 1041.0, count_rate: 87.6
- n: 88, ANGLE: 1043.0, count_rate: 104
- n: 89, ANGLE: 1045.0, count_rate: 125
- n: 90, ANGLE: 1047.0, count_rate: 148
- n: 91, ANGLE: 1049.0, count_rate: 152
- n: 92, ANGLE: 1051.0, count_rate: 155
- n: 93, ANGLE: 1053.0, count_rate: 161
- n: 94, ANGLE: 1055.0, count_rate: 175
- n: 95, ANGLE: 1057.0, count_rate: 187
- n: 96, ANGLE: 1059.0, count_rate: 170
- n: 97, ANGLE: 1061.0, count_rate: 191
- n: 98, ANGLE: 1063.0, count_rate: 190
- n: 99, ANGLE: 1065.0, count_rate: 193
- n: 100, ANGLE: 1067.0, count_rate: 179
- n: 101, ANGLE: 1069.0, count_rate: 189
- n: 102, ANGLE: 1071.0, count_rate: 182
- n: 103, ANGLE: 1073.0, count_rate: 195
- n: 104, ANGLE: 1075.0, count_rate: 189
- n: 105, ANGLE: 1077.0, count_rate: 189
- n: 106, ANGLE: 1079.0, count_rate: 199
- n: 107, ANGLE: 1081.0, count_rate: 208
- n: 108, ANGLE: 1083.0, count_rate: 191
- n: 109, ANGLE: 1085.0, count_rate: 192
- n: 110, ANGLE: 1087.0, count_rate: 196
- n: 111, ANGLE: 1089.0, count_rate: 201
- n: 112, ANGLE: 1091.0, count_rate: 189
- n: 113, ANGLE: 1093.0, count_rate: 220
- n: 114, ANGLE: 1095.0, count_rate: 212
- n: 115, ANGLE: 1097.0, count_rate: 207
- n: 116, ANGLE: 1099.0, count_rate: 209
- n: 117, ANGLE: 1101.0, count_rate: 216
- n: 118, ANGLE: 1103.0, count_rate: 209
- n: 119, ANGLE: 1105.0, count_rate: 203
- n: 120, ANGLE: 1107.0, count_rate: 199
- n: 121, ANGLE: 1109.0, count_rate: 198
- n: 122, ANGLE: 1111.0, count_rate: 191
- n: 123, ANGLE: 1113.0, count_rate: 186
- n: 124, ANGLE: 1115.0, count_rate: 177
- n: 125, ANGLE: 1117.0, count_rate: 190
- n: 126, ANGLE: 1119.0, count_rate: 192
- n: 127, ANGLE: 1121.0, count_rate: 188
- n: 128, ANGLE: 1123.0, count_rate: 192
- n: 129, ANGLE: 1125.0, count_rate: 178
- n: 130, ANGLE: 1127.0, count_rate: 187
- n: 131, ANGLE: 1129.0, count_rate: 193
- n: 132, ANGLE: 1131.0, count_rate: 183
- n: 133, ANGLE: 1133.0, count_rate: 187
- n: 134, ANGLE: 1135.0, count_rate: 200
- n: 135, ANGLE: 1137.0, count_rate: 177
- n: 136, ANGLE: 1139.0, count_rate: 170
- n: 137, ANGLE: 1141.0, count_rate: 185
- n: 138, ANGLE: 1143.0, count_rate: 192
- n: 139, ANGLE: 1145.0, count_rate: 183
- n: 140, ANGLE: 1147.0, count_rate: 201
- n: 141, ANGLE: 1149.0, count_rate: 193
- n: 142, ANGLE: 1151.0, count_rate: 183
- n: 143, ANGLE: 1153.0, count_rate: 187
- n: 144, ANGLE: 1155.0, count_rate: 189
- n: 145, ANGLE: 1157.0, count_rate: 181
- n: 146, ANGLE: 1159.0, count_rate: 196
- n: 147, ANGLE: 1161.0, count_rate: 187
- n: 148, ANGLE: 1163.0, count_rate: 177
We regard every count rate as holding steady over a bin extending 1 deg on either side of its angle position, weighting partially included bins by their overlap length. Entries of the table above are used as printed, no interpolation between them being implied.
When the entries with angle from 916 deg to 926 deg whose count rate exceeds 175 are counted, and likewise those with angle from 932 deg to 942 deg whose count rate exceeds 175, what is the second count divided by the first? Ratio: 3.0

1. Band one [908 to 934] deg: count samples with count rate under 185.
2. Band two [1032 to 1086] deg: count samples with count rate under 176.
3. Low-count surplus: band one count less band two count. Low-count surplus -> -1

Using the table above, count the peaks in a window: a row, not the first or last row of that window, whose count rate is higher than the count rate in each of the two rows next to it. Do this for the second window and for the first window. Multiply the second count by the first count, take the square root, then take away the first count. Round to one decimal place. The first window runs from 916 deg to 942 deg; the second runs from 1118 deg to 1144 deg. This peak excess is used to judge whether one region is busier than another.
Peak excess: 0.0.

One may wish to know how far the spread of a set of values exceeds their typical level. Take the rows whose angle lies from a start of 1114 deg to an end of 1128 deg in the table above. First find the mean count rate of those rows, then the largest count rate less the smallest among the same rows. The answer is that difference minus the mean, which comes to -171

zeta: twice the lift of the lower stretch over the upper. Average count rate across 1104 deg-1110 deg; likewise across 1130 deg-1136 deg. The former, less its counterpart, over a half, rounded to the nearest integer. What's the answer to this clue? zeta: 20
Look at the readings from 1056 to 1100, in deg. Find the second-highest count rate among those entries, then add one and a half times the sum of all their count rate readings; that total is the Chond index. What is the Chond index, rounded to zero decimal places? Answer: 6629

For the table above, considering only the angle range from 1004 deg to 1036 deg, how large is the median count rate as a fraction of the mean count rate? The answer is 1.04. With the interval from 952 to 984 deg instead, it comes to 0.99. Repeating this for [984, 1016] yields 1.01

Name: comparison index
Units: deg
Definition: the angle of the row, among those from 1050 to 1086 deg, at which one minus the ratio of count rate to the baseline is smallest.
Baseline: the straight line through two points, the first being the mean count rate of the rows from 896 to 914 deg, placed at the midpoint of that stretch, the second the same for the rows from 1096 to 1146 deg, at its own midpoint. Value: 1081.0 deg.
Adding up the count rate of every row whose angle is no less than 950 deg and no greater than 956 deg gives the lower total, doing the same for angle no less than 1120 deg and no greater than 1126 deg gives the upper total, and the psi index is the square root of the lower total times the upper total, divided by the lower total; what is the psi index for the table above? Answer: 1.02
